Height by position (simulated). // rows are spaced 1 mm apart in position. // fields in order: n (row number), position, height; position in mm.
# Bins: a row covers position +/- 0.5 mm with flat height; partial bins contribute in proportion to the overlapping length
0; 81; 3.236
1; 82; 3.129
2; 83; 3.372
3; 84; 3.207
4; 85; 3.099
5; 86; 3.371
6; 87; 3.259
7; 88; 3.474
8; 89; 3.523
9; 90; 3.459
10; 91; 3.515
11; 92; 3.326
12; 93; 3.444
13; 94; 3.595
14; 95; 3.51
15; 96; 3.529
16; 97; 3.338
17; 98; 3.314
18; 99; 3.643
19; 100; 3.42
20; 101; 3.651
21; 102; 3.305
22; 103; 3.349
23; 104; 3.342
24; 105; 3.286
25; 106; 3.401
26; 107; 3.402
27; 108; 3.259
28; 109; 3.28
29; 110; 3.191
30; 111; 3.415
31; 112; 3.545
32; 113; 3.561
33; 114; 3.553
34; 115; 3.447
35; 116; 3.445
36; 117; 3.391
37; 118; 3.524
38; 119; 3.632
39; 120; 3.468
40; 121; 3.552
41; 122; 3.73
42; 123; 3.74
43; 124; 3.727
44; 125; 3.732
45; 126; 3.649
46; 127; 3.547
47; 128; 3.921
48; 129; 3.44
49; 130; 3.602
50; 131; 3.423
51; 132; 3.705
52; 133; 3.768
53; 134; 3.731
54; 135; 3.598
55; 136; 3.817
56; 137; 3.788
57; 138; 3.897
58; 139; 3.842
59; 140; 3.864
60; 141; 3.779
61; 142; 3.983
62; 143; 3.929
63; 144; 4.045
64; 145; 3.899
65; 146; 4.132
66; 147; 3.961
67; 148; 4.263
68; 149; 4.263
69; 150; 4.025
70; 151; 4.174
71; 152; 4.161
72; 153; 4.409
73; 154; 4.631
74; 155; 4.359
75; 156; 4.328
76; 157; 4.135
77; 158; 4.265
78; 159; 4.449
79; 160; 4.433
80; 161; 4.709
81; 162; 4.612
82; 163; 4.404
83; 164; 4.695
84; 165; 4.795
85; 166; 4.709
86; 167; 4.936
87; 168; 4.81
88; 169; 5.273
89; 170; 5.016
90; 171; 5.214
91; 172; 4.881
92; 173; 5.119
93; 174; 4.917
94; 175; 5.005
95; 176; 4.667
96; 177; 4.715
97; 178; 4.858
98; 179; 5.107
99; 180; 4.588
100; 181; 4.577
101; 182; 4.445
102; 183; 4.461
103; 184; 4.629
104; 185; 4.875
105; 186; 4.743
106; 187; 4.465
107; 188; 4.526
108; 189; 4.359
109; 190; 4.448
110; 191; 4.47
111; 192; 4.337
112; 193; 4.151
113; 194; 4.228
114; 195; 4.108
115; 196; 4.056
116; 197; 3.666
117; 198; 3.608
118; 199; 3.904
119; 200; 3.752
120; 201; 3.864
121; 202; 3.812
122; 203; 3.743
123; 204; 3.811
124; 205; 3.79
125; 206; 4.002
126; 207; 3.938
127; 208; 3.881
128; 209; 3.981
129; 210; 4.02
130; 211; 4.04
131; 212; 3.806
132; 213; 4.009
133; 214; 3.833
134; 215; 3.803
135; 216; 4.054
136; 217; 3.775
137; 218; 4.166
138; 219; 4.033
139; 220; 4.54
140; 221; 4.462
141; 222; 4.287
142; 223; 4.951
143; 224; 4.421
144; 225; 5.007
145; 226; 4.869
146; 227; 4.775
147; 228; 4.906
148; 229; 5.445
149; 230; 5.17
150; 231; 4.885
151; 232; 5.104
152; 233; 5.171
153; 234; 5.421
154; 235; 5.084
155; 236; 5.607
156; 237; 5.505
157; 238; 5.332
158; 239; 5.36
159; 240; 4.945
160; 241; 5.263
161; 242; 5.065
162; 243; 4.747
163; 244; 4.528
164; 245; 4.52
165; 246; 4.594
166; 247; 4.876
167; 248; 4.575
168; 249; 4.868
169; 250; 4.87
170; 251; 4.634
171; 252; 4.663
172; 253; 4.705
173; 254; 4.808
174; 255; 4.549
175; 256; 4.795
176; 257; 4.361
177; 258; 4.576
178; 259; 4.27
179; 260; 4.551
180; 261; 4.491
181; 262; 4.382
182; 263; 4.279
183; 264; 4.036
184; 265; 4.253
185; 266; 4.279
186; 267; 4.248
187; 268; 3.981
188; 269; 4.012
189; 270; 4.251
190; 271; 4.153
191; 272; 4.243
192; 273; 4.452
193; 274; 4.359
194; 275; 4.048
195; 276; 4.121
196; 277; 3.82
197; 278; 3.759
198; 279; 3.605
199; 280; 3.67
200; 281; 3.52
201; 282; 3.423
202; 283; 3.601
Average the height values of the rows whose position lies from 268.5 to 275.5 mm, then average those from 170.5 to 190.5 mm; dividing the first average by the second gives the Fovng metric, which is 0.89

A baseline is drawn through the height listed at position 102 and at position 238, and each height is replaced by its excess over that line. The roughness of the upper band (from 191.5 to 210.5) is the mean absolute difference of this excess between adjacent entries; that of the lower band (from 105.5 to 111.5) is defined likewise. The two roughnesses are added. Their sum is 0.22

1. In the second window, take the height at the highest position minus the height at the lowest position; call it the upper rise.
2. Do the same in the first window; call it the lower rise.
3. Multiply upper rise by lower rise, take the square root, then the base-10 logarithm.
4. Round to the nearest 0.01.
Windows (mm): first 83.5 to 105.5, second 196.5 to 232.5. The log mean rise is -0.47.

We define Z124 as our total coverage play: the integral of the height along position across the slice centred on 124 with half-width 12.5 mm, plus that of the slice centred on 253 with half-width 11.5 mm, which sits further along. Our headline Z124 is 196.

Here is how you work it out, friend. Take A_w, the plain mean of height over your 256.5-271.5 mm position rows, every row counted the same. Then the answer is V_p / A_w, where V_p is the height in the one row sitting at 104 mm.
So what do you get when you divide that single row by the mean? 0.78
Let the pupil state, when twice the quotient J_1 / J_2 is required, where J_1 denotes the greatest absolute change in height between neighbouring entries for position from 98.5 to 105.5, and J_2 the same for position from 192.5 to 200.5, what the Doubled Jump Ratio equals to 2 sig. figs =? 1.8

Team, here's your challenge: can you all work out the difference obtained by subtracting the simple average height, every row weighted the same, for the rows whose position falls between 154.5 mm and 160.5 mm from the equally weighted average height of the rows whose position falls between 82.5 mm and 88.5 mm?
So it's -1.0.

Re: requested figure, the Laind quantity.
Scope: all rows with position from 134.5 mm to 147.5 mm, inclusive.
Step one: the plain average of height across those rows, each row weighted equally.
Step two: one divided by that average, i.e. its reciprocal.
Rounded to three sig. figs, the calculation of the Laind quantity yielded 0.257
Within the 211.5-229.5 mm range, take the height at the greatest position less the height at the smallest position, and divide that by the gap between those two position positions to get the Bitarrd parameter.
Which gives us 0.10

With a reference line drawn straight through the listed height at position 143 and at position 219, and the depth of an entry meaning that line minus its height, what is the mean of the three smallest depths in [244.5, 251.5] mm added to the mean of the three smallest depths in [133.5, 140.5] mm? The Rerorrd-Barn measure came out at -0.74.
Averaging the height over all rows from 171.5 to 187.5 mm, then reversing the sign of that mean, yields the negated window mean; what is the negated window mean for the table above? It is -4.75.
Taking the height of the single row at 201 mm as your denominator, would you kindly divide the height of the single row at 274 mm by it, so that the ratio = 1.1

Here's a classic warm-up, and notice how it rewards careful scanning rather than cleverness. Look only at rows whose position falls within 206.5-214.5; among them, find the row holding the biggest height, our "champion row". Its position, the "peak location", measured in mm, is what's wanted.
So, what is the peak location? 211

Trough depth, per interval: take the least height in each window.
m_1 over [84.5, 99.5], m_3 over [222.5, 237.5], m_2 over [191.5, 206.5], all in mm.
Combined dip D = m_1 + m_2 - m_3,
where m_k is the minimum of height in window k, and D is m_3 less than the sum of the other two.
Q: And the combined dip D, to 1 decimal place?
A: 2.3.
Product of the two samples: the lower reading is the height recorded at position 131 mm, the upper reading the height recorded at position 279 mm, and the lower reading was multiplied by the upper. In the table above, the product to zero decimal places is 12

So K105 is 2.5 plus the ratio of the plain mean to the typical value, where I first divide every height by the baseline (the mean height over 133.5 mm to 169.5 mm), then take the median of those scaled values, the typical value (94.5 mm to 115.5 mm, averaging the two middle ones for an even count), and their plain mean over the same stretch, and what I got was 3.50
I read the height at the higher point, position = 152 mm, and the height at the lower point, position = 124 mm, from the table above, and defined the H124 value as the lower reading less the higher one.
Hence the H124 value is -0.4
